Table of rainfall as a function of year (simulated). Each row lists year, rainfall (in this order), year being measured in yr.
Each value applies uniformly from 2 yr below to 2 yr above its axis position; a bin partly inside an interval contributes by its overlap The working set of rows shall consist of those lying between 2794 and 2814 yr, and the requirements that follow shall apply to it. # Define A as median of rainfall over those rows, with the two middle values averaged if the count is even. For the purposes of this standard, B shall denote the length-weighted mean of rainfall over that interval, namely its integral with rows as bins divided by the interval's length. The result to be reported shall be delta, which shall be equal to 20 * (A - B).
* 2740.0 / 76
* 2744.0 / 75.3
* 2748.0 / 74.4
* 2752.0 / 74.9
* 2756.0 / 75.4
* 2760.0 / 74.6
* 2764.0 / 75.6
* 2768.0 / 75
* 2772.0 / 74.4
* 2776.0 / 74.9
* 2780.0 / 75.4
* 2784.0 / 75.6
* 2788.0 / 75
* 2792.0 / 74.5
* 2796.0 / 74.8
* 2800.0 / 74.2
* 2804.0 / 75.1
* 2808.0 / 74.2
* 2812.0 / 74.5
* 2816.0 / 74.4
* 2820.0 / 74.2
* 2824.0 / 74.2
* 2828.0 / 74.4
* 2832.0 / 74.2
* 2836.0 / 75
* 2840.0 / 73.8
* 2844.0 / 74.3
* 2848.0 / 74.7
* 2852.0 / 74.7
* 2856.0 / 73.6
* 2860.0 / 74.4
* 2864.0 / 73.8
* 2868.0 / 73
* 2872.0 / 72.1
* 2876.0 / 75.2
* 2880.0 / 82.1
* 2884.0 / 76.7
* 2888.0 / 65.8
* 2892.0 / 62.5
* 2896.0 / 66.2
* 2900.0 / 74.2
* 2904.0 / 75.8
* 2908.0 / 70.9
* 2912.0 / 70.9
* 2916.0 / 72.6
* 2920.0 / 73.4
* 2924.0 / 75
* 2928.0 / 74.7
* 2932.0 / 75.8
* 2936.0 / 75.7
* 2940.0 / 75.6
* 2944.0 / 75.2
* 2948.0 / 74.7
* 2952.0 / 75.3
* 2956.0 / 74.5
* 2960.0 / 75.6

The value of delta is -1.2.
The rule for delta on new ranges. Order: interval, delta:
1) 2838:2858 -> 1.6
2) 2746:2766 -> -1.6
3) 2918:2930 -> 6.7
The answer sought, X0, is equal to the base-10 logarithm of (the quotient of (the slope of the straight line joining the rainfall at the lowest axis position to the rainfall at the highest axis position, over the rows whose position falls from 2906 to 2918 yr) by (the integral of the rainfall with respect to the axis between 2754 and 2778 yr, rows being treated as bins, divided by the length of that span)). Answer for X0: -2.5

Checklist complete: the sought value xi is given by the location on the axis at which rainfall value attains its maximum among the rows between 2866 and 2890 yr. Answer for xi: 2880.0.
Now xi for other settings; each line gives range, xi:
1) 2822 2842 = 2836.0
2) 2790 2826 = 2804.0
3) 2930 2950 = 2932.0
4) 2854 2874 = 2860.0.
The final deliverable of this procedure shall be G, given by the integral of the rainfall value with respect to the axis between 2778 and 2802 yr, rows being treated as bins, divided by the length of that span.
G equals 74.9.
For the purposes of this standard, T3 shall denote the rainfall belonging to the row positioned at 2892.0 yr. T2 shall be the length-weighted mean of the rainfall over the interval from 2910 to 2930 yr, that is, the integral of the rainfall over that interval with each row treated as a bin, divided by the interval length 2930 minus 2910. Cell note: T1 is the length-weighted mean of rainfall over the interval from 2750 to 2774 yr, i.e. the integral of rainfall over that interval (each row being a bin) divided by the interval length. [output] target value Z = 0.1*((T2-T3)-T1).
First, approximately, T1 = 75.0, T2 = 73.3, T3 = 62.5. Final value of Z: -6.4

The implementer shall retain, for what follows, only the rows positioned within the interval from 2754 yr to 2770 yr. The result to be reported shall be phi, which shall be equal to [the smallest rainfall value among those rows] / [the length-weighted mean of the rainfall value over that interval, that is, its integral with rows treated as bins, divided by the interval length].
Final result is 0.993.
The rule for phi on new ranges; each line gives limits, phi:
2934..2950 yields 0.992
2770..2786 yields 0.991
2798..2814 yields 0.996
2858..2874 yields 0.983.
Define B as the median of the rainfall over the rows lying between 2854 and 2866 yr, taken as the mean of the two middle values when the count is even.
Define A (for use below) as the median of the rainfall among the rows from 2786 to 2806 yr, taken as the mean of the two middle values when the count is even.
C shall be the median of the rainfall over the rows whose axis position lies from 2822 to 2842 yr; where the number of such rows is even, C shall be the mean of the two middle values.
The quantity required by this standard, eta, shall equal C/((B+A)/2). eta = 1.00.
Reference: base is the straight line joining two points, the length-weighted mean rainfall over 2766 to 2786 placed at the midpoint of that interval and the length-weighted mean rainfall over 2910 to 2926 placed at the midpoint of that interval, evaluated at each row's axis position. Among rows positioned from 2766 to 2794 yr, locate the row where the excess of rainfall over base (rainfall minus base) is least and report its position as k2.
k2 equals 2772.0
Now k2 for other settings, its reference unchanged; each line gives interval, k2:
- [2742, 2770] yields 2748.0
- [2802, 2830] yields 2808.0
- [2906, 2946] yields 2908.0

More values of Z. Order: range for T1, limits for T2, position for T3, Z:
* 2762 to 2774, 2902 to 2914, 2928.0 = -7.7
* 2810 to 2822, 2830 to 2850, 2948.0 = -7.5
